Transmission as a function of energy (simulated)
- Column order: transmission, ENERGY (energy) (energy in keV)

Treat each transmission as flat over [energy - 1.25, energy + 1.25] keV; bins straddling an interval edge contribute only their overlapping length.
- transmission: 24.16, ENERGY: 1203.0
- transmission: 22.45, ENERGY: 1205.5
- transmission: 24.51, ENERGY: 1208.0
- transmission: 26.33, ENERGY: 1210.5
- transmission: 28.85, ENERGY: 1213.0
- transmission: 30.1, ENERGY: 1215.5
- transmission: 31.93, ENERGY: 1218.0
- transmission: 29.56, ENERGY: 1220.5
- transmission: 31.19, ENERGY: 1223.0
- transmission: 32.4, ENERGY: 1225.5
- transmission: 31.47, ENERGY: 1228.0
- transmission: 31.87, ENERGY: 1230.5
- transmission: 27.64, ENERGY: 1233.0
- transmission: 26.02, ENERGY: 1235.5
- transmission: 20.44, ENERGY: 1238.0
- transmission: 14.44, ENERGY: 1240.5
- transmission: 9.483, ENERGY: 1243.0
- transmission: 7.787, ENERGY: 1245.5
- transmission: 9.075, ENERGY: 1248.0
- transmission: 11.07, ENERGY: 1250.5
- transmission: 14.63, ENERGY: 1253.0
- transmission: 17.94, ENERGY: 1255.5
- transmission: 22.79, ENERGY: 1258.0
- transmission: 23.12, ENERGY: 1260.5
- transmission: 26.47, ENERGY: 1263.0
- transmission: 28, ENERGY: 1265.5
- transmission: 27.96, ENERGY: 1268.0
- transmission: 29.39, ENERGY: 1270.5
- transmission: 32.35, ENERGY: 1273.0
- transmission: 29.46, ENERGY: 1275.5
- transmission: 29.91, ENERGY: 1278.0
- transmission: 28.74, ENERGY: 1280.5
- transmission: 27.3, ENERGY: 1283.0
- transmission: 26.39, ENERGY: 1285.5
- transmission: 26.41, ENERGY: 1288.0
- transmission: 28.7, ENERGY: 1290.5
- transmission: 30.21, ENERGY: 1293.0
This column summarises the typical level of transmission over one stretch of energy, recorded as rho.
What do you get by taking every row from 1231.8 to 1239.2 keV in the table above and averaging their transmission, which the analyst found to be 25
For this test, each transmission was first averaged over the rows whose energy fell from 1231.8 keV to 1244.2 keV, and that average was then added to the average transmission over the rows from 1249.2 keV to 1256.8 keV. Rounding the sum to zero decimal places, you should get 34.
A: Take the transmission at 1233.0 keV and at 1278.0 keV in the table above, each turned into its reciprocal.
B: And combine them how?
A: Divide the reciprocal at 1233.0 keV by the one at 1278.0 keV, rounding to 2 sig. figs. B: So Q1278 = 1.1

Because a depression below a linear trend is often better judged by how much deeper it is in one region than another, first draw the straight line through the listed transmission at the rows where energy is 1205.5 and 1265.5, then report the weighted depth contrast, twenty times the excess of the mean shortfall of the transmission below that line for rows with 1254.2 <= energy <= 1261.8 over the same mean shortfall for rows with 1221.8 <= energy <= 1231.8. 267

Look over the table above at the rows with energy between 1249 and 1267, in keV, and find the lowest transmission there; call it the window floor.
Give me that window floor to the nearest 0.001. 11.070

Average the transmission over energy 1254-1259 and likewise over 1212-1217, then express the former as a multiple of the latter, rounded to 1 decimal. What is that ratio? 0.7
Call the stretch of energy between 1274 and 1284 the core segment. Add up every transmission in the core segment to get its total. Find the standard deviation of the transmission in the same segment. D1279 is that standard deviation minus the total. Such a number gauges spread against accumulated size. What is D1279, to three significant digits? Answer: -114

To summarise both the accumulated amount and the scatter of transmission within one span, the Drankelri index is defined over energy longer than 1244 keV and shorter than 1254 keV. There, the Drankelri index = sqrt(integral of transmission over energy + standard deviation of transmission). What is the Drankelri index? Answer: 10.4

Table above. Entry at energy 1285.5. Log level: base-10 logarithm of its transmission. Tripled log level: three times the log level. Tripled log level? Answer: 4.26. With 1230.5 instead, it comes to 4.51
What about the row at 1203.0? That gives 4.15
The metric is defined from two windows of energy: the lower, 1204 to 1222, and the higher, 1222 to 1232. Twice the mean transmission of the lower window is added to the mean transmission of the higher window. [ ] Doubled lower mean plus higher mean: 87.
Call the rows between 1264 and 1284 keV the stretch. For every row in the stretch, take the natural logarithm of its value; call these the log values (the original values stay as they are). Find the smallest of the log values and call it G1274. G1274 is 3.31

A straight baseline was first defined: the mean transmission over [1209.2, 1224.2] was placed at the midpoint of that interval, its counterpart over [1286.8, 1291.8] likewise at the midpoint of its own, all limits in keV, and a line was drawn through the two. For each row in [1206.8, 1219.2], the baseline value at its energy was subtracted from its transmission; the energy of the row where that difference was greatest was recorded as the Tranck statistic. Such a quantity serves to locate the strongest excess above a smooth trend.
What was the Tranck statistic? 1218.0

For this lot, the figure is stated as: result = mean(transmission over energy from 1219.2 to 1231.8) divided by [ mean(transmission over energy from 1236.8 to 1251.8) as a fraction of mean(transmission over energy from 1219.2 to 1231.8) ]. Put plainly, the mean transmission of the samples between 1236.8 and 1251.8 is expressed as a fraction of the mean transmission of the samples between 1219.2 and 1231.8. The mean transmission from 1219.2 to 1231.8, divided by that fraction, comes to 81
